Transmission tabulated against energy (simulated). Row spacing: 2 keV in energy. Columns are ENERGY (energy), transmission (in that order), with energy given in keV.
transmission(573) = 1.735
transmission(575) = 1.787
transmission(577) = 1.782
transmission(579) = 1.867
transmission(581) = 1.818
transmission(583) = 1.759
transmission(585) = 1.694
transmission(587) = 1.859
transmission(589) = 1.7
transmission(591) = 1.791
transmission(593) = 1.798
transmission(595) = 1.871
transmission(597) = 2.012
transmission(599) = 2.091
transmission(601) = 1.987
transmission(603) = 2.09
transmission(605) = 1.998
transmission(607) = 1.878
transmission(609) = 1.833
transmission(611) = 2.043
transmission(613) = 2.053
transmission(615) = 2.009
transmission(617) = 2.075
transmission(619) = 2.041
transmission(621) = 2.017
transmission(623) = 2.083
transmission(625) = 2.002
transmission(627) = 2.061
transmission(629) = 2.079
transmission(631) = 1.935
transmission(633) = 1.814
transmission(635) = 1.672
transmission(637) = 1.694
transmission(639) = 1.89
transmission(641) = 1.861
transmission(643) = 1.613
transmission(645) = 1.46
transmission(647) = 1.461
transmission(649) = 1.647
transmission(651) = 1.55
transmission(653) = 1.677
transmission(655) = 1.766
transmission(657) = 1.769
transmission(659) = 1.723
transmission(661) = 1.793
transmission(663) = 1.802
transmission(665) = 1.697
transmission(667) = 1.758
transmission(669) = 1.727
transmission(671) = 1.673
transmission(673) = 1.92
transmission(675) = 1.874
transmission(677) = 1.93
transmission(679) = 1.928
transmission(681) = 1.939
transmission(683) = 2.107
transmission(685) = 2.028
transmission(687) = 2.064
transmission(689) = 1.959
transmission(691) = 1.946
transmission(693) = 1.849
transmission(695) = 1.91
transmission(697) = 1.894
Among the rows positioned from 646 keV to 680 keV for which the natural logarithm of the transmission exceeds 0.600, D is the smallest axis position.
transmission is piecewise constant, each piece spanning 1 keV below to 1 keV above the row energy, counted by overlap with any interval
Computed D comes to 673 keV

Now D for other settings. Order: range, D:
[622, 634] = 623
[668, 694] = 673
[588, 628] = 595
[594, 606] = 595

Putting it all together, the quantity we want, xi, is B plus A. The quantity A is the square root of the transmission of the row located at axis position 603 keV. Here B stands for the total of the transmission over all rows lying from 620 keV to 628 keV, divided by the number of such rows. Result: 3.49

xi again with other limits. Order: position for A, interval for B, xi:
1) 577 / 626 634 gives 3.31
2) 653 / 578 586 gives 3.08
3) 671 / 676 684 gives 3.27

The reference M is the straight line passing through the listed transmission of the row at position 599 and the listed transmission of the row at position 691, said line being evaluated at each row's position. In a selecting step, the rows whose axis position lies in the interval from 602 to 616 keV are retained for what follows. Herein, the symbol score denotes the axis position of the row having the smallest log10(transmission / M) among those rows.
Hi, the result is 609 keV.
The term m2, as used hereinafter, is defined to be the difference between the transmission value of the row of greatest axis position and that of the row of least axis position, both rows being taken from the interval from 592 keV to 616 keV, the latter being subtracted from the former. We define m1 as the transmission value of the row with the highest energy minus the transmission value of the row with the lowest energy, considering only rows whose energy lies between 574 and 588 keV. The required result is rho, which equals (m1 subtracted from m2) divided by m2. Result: 0.7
